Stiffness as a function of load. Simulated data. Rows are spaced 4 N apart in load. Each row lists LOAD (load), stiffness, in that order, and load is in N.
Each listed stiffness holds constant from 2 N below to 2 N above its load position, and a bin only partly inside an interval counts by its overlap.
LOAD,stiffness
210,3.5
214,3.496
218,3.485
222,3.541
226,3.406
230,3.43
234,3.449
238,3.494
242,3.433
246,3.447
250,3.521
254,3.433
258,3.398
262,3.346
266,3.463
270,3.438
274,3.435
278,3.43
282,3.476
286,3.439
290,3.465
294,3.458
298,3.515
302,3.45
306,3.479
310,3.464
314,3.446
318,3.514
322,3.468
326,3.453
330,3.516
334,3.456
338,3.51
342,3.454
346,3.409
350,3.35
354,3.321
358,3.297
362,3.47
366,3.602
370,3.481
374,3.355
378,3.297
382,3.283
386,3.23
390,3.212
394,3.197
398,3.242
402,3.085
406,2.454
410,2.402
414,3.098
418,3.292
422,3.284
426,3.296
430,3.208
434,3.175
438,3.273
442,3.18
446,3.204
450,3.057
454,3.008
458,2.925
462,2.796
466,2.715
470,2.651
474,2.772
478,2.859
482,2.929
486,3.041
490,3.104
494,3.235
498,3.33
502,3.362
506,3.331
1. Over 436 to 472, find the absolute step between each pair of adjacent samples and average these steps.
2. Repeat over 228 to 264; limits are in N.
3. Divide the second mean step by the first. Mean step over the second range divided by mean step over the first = 0.58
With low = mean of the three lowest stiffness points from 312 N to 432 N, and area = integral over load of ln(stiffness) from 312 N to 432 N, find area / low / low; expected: 20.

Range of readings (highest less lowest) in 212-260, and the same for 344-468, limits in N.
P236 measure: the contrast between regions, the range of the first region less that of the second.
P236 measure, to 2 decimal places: -1.06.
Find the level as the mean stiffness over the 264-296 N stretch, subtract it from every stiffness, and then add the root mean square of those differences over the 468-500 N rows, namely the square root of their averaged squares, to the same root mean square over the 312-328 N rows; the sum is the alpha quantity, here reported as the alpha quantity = 0.5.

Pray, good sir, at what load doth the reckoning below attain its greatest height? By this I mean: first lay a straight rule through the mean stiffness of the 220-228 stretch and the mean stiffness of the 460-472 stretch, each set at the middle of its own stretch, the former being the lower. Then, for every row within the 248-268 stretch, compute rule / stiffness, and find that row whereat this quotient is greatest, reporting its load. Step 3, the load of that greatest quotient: 262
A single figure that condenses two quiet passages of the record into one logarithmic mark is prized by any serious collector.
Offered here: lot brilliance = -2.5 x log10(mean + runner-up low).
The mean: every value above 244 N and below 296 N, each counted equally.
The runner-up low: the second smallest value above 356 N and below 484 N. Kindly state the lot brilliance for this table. -1.93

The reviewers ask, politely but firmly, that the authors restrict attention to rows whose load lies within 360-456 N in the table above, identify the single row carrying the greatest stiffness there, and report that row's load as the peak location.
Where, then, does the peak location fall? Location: 366 N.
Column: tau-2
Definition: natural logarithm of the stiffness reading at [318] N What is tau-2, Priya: 1.26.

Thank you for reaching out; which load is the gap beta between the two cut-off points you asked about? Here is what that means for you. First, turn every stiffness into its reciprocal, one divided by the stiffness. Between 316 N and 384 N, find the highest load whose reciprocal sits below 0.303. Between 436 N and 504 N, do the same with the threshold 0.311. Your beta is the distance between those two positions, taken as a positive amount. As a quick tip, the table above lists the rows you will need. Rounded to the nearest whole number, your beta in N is 128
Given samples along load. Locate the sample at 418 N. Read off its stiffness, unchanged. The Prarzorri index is 3.292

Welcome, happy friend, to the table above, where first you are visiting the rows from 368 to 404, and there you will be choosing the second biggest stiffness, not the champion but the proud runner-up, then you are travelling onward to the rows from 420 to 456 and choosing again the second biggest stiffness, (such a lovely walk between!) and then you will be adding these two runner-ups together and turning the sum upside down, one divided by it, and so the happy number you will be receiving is 0.151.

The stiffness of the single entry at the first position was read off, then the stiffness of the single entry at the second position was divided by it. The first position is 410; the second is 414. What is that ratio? 1.29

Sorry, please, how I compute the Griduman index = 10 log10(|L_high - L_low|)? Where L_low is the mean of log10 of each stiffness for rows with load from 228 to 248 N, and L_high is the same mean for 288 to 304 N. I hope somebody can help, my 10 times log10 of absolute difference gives -25.7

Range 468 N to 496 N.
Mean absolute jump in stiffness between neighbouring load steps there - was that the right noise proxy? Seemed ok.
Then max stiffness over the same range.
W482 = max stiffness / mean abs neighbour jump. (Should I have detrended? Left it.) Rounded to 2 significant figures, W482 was 33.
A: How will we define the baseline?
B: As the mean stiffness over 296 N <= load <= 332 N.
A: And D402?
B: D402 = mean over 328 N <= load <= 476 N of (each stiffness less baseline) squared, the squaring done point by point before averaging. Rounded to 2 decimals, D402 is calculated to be 0.17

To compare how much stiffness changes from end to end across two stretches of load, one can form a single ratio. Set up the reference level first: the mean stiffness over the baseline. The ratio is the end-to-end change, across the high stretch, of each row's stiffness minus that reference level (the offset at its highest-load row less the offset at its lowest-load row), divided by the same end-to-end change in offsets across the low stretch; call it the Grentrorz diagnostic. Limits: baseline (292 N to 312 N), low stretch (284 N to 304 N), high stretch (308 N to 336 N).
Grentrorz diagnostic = -1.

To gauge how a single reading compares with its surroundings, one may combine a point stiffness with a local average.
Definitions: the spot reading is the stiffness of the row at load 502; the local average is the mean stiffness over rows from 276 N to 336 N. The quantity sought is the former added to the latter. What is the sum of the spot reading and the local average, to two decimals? 6.83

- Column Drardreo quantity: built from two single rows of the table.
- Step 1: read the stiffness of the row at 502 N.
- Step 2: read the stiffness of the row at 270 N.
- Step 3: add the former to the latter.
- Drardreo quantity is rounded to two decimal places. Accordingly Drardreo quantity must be 6.80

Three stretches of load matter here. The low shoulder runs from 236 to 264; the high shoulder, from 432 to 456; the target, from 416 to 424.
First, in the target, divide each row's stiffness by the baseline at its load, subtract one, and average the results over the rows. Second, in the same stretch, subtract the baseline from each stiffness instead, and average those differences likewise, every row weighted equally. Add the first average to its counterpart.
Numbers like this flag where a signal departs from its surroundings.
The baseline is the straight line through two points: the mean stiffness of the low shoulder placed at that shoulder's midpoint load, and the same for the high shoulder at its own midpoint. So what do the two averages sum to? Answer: 0.13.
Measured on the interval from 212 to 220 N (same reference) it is 0.00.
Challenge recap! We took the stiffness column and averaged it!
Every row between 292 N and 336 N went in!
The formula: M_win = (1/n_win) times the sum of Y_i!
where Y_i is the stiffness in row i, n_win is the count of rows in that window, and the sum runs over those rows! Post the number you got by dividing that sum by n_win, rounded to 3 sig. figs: 3.47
